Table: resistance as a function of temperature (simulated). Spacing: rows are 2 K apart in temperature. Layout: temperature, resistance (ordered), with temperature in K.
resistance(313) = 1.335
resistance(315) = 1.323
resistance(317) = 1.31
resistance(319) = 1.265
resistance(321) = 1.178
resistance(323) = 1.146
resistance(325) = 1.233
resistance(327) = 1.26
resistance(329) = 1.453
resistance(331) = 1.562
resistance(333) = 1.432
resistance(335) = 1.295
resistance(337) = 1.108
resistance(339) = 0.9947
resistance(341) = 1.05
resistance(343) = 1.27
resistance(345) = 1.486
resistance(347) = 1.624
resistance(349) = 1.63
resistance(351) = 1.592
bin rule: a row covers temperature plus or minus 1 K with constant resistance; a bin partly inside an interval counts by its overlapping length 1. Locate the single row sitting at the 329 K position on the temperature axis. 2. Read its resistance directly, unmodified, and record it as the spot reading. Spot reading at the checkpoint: 1.453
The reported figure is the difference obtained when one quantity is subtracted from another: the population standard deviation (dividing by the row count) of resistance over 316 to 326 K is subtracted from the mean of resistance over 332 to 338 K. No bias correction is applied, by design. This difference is 1.22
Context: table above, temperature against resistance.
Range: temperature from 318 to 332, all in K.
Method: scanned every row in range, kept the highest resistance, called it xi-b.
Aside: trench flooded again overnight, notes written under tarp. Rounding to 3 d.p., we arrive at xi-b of 1.562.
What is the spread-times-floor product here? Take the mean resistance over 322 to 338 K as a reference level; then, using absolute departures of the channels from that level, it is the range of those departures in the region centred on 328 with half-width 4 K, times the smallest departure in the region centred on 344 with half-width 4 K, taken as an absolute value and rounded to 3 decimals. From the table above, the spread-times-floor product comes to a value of 0.008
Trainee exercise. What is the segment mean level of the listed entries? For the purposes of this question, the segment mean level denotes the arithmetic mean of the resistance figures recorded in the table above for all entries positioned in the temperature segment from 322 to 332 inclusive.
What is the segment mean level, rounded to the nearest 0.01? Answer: 1.33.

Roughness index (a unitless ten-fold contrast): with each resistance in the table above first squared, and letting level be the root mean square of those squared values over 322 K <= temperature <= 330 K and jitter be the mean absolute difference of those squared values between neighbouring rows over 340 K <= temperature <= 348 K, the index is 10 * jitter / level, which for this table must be 3.1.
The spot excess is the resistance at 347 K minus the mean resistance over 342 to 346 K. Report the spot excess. 0.25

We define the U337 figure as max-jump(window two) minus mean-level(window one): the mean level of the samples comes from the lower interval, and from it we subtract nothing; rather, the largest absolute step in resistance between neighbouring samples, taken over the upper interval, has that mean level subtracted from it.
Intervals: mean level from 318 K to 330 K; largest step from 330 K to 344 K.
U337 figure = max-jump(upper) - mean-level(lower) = -1.036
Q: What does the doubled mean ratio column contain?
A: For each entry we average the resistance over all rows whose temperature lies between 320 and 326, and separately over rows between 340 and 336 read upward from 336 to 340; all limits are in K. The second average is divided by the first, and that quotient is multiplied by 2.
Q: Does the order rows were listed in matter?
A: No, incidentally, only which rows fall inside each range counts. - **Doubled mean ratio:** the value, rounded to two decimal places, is 1.77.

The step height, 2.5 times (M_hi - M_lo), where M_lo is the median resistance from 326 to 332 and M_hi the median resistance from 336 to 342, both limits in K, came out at -1.01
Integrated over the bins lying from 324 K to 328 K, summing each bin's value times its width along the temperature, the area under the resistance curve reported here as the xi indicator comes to 5.0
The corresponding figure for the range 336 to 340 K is 4.2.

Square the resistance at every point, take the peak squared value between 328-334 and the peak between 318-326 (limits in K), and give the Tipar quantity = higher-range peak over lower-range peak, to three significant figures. 1.52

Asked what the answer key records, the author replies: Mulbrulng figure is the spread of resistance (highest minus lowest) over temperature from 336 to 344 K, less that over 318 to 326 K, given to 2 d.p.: 0.16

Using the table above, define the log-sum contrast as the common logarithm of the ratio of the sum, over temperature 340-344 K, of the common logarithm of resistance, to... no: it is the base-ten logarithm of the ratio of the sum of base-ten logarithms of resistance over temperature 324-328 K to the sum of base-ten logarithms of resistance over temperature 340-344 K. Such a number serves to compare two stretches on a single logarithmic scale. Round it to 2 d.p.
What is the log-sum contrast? 0.18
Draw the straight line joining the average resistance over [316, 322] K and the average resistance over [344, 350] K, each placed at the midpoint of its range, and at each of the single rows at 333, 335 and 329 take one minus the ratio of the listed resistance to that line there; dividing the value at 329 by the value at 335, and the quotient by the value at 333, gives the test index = 53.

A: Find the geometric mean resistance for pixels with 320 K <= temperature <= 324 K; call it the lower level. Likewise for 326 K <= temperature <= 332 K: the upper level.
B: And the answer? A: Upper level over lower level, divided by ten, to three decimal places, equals 0.122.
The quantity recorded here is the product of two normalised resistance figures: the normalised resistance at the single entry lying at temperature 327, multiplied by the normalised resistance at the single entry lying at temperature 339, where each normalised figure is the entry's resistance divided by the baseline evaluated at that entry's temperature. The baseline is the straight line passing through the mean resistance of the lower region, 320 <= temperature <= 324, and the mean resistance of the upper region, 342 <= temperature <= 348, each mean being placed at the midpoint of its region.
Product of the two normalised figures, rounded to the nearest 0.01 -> 0.74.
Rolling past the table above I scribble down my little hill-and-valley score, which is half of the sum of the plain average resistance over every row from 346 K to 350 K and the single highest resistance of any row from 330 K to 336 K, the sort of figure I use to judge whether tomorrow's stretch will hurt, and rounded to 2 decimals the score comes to 1.59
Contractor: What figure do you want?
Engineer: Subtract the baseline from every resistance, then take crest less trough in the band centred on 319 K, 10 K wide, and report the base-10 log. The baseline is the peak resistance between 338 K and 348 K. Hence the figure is -0.75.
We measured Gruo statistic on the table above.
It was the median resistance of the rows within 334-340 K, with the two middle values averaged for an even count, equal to 1.11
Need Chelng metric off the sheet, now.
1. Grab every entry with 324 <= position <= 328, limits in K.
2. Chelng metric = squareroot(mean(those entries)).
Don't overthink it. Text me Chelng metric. 1.12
